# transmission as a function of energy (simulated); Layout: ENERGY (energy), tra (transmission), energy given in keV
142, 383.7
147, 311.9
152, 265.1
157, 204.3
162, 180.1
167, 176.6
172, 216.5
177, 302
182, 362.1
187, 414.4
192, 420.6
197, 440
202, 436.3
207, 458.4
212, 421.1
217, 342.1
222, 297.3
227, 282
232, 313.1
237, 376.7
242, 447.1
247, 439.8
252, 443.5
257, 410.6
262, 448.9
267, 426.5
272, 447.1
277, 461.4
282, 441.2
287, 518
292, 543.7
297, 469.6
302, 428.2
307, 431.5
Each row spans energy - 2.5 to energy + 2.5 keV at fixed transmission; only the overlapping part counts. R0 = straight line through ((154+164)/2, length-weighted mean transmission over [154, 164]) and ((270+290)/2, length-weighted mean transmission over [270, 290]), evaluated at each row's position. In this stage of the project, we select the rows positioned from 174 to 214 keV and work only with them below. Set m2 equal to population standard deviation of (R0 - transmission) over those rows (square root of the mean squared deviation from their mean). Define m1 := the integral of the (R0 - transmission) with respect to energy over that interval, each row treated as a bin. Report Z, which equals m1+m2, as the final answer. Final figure -5126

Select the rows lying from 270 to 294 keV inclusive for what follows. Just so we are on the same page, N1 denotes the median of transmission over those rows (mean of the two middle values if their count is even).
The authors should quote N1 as 461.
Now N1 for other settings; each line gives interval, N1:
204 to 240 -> 342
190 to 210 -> 438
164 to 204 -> 388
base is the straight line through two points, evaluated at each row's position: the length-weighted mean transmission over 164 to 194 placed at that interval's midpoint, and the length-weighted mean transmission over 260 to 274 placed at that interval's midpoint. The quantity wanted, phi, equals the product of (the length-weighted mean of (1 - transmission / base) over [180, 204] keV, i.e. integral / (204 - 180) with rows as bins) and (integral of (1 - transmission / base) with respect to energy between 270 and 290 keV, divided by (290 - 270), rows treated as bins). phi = 0.005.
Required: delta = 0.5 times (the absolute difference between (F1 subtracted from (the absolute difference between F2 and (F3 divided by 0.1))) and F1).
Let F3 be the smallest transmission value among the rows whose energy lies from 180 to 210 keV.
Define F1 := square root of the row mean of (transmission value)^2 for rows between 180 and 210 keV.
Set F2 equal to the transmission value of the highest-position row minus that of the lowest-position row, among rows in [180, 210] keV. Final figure 1339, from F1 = 423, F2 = 96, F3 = 362.1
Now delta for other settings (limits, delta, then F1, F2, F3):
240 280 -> 1605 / 441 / 14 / 410.6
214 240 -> 1069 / 324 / 35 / 282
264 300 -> 1637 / 474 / 43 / 426.5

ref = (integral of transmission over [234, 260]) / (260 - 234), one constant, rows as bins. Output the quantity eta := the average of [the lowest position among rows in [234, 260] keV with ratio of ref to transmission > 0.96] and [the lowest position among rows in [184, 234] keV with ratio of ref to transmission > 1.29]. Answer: 229.5 keV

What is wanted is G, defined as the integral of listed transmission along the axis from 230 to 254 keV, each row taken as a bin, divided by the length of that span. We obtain 405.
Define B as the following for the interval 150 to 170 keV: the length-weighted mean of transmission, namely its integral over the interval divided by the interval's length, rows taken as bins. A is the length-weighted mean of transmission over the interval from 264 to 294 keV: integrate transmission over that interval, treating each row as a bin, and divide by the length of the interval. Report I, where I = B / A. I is 0.4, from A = 471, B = 205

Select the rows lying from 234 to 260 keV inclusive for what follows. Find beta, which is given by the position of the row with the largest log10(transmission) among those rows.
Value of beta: 242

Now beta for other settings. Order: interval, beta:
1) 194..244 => 207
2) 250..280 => 277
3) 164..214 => 207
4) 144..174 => 147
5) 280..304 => 292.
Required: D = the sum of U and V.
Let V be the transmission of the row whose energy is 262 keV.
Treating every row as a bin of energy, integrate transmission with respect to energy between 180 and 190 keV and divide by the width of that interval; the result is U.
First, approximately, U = 391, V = 448.9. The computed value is 840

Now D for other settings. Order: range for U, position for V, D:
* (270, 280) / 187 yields 868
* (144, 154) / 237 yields 671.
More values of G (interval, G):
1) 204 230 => 361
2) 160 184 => 246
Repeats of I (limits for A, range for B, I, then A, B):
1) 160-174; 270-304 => 2.5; 191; 474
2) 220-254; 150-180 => 0.6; 371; 226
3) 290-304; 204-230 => 0.8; 480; 361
